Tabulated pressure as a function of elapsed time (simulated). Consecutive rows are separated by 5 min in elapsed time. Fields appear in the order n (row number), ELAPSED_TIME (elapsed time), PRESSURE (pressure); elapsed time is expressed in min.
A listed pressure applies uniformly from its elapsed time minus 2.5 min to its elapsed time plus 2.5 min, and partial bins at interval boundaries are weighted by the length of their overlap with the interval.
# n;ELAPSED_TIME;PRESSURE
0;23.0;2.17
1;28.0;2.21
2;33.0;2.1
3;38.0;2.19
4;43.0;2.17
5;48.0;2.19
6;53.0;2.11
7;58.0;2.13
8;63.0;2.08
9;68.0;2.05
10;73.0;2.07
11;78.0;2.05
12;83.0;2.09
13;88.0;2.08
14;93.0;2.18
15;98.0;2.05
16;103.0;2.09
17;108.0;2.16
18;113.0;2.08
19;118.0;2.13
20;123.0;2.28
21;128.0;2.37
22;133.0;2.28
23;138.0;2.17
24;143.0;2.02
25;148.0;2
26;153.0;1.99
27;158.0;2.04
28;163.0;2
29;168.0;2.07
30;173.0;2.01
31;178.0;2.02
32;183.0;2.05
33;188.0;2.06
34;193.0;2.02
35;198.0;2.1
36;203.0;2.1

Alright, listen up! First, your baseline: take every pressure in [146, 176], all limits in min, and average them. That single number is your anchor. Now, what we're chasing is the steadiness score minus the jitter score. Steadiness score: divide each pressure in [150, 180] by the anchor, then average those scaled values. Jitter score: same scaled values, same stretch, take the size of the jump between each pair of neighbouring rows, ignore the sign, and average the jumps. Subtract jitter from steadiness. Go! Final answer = 0.979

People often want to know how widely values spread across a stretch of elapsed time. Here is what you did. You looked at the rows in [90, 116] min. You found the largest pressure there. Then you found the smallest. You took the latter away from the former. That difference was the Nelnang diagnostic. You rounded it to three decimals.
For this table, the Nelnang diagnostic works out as 0.130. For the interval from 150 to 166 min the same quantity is 0.050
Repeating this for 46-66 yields 0.110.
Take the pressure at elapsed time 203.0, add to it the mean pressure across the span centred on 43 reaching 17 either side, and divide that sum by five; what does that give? 0.851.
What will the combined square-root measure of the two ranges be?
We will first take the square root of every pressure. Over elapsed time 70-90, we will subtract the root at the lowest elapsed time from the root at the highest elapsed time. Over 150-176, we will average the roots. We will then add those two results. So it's 1.425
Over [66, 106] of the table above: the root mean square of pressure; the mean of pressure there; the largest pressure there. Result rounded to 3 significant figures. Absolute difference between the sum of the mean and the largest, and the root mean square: 2.18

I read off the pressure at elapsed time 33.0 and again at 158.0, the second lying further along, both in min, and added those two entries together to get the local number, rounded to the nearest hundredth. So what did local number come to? 4.14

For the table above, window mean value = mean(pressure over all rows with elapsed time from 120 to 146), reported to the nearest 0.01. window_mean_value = 2.22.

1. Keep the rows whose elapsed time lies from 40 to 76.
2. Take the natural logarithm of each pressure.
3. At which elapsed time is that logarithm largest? 48.0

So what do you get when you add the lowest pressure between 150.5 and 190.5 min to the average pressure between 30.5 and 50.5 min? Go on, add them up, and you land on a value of 4.15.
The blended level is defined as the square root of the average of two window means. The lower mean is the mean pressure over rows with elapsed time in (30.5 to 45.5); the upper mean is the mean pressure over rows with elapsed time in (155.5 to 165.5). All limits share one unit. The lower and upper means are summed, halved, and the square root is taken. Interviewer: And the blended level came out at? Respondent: 1.44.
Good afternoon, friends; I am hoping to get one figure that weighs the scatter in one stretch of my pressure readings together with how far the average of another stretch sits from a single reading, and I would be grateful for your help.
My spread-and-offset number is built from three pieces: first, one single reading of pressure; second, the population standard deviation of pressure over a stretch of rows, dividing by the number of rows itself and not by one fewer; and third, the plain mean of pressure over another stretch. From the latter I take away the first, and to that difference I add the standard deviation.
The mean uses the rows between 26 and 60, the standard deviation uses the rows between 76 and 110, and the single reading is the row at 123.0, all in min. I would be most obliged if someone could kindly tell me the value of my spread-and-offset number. -0.08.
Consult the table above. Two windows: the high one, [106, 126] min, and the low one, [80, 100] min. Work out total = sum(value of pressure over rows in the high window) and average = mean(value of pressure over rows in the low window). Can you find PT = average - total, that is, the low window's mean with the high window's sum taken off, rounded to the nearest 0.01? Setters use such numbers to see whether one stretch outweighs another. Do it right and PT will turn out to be -6.55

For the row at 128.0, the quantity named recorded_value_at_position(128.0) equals 2.37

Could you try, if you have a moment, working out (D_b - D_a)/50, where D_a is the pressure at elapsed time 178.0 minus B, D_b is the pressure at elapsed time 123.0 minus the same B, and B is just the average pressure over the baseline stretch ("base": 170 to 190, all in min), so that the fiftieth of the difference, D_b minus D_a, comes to 0.0052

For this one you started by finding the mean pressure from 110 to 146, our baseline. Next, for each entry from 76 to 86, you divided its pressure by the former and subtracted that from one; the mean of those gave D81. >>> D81 0.05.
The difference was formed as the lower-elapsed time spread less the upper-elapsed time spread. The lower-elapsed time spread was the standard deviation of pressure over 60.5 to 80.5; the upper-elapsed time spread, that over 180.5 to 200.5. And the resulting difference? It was -0.02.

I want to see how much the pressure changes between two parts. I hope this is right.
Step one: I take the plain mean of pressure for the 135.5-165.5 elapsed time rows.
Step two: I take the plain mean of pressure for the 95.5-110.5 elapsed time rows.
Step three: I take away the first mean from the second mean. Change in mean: 0.063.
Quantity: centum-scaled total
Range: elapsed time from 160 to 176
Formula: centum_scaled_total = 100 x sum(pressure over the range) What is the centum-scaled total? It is 608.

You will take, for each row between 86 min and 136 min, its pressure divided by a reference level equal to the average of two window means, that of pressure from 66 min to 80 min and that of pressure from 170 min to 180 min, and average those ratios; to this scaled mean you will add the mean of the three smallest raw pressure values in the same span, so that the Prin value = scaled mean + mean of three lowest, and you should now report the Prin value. 3.14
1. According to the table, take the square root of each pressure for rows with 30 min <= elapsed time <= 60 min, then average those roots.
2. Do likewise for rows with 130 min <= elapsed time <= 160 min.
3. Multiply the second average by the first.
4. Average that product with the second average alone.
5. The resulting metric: 1.78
